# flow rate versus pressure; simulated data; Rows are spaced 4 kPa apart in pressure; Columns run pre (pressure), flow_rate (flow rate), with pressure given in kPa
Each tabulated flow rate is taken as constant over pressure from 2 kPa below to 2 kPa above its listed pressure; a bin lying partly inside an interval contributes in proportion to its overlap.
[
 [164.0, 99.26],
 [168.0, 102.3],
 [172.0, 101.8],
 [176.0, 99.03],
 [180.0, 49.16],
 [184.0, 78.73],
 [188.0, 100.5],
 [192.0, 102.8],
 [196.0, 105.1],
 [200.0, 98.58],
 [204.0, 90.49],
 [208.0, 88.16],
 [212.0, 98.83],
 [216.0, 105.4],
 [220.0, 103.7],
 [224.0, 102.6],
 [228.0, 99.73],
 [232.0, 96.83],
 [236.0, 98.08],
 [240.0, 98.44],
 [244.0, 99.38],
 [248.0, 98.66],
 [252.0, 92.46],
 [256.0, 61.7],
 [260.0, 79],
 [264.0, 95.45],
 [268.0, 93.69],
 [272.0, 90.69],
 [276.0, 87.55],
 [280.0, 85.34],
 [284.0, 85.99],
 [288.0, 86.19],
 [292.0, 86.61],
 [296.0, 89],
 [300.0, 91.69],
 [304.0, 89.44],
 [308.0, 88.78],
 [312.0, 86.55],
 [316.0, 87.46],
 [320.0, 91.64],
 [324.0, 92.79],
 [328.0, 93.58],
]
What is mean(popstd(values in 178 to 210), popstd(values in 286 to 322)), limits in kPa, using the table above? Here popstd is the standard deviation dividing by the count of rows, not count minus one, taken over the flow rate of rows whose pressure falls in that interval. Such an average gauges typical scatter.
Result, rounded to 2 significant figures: 9.6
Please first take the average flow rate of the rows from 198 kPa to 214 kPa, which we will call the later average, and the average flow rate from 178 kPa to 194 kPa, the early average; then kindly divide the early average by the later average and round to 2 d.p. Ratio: 0.88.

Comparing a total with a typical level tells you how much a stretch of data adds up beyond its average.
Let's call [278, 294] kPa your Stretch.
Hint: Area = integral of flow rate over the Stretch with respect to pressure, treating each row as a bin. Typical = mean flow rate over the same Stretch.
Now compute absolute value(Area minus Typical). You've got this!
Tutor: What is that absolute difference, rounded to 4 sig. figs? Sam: 1290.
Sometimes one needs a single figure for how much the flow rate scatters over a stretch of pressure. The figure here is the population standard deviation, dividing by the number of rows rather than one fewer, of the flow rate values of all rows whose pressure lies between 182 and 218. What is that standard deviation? 8.4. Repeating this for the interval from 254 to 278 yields 11.6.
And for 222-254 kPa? 2.7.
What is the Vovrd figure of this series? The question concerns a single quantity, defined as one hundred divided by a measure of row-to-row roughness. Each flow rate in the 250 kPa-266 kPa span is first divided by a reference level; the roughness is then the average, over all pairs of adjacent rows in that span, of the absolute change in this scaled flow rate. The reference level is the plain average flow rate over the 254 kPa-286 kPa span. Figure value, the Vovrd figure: 395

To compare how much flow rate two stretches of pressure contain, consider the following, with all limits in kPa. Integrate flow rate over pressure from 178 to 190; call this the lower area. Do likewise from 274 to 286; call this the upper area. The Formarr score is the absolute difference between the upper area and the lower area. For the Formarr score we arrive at 122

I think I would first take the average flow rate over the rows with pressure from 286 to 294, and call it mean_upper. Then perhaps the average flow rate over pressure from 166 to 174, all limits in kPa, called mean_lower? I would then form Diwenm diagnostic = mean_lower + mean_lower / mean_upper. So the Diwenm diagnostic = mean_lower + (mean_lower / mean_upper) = 103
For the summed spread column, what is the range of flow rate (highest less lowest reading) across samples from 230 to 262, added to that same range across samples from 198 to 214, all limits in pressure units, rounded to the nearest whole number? 48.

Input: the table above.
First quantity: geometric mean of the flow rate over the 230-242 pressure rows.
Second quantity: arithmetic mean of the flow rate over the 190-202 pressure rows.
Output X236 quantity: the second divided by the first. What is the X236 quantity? 1.04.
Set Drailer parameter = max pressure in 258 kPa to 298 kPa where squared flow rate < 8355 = 296.0 kPa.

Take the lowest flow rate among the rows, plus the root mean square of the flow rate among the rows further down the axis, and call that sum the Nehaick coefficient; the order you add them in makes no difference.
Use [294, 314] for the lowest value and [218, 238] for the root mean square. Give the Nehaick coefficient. 187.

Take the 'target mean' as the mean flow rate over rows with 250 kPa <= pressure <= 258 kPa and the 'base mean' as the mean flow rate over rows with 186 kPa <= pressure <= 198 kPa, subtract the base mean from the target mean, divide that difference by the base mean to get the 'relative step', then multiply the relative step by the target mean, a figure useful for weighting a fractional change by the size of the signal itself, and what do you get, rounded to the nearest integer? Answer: -19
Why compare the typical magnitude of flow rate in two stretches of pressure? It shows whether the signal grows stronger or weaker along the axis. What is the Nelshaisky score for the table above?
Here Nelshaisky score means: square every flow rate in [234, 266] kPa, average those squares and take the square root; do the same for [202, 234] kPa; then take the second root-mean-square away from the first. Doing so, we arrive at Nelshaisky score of -7.1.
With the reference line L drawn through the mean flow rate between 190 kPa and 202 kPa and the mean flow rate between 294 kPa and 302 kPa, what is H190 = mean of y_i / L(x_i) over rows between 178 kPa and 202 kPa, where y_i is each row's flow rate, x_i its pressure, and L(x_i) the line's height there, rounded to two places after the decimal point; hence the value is 0.87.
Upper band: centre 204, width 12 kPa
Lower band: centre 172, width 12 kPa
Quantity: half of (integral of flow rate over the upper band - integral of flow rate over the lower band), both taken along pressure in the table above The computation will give -52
